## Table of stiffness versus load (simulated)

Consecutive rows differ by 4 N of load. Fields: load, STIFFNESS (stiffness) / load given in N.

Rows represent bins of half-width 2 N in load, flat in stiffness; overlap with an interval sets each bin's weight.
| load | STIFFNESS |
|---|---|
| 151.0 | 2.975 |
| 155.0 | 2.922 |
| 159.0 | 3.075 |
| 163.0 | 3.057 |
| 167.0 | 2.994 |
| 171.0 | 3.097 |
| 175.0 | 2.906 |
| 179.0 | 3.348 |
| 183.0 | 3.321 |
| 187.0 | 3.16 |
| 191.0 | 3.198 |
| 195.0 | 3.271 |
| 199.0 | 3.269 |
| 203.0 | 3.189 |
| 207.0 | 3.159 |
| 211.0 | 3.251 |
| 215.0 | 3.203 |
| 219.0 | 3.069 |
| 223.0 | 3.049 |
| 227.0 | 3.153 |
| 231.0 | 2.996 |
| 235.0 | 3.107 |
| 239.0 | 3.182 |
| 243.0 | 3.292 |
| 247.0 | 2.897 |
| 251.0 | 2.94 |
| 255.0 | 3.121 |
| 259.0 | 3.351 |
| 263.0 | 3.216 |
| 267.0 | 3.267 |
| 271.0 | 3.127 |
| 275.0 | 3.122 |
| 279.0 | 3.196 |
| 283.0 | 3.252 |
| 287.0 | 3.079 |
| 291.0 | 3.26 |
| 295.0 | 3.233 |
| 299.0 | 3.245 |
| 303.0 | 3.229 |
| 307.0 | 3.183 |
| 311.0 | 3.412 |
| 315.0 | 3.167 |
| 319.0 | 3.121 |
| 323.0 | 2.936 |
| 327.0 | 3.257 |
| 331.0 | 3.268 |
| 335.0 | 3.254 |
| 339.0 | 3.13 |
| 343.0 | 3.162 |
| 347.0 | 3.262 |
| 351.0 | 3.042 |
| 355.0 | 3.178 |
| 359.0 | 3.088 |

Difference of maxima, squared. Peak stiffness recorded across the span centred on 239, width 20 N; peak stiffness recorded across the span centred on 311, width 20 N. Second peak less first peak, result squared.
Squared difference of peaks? 0.014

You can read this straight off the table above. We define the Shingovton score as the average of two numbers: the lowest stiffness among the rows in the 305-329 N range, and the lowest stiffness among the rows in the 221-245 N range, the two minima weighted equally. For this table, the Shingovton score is 2.97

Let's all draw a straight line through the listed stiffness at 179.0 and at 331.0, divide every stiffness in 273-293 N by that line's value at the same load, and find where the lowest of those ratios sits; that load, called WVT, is 287.0 N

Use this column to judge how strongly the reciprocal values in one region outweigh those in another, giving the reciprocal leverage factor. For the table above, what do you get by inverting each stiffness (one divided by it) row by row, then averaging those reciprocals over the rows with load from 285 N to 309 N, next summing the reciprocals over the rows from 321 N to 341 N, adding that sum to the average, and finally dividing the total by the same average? 6.1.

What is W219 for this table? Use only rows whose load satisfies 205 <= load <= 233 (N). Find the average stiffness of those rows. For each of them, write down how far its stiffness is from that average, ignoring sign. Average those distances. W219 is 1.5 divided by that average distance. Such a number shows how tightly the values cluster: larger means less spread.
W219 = 20.0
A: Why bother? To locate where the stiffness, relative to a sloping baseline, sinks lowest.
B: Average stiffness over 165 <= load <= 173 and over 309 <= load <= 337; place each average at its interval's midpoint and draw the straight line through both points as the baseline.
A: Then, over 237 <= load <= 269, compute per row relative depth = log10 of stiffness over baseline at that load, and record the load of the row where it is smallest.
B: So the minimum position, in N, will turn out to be 247.0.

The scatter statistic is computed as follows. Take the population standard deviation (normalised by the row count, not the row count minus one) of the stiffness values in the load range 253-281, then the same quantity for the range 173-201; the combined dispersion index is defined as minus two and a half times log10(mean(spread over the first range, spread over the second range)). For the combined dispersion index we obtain 2.40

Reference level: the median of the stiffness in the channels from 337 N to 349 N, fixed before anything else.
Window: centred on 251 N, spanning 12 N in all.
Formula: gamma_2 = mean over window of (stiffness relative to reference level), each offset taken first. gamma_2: -0.18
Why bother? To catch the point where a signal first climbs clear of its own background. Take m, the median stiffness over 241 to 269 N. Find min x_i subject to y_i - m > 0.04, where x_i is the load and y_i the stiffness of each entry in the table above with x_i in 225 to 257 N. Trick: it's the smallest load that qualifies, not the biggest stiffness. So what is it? 243.0 N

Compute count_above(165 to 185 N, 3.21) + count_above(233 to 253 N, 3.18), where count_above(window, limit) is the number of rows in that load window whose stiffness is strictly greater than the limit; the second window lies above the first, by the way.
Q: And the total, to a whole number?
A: 4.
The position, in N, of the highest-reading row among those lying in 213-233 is 215.0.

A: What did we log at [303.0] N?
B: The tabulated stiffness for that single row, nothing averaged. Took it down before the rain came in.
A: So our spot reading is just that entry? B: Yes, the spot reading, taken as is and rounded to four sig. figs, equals 3.229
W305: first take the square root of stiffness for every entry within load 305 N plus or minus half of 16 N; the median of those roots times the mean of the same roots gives 3.25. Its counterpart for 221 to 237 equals 3.08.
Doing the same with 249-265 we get 3.16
